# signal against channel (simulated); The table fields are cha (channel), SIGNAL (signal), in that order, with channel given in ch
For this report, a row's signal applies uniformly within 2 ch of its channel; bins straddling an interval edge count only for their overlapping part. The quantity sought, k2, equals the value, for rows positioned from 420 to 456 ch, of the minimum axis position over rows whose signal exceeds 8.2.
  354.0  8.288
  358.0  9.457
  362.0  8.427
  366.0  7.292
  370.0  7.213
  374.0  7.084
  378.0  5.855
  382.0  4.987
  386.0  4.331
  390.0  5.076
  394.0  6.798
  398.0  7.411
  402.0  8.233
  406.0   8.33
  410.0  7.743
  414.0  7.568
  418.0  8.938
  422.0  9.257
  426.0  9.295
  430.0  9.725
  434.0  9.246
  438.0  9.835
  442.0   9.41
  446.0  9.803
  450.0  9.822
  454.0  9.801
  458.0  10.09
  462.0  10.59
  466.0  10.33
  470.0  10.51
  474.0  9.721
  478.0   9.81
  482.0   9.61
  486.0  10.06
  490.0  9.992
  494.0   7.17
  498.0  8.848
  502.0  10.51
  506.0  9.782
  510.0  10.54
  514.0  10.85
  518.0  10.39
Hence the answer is 422.0 ch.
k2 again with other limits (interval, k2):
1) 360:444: 362.0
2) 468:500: 470.0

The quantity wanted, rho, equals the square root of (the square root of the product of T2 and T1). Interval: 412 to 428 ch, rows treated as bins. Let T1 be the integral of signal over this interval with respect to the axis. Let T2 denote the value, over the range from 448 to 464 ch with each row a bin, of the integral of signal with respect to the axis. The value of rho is 12.3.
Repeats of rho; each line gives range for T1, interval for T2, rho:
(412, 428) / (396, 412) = 11.5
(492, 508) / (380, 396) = 10.5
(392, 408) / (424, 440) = 11.7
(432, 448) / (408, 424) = 12.0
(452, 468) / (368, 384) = 11.3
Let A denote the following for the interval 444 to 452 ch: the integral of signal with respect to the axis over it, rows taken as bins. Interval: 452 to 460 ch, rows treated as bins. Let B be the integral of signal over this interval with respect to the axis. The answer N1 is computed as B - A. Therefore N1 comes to 1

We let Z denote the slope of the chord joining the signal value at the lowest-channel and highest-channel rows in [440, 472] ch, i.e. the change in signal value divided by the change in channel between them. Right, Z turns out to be 0.04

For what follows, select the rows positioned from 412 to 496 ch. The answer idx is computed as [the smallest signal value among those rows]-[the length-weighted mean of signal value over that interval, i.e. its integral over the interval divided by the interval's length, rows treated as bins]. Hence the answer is -2.4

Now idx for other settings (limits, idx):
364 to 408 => -2.3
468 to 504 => -2.4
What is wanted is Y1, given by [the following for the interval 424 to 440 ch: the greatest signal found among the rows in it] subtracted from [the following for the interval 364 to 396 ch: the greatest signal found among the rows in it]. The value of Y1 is -3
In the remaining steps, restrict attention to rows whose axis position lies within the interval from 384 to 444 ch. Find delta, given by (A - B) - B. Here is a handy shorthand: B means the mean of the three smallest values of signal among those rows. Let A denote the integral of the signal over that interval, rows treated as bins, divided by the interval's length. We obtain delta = -3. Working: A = 8.1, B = 5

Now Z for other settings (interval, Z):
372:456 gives 0.03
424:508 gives 0.01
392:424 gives 0.09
